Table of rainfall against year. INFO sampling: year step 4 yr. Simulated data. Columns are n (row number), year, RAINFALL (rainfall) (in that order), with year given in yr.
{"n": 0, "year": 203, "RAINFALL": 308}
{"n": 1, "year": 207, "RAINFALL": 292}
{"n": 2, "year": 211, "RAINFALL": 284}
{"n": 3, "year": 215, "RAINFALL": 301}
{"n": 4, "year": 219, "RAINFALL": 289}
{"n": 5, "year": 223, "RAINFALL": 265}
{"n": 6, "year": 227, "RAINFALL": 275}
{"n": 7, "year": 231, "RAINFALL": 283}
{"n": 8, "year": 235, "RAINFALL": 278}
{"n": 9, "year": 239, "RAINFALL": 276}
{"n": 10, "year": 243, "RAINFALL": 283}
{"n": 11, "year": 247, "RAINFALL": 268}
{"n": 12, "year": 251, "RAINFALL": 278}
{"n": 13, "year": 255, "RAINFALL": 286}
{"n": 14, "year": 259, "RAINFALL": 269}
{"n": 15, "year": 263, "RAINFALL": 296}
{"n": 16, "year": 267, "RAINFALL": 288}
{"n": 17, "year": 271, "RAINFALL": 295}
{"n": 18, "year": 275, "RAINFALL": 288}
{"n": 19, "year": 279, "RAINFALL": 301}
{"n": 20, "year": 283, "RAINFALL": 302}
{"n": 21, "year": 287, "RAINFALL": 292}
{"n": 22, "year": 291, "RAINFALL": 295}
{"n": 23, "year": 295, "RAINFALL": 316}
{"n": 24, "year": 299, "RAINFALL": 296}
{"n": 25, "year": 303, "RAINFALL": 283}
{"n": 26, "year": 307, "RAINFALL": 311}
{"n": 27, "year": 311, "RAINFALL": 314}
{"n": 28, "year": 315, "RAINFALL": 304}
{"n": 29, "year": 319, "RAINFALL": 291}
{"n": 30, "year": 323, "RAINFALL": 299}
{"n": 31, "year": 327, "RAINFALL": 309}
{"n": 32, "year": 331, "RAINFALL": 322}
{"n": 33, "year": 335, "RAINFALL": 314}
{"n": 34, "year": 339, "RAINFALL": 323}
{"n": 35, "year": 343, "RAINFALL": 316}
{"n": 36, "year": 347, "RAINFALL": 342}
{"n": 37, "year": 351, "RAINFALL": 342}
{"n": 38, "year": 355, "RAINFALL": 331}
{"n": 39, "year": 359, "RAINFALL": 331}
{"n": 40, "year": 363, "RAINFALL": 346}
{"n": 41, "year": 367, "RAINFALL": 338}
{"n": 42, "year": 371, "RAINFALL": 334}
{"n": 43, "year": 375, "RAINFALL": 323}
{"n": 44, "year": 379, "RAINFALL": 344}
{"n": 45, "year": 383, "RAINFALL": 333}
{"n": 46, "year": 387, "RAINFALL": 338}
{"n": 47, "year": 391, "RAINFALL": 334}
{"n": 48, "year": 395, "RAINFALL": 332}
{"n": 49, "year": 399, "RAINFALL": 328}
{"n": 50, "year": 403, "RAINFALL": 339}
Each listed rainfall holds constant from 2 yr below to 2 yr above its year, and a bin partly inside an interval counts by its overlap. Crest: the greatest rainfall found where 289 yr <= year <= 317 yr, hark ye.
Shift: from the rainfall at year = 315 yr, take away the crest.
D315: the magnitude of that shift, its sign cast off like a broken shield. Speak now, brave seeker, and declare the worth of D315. 12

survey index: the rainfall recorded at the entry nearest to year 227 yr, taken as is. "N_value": 275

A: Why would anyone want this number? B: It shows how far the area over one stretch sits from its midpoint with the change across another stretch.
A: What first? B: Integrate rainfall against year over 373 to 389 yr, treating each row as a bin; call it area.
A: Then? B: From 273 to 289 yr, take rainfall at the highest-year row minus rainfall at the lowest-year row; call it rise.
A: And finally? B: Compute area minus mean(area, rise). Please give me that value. 2674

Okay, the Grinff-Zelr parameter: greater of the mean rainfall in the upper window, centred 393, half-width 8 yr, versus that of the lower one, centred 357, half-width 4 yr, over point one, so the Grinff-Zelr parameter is 3330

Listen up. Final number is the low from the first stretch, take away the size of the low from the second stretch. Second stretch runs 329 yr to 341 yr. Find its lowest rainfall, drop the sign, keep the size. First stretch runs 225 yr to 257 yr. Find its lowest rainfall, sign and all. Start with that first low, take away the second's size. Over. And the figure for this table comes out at -46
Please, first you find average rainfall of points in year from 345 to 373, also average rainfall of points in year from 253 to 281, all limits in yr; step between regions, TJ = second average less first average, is -49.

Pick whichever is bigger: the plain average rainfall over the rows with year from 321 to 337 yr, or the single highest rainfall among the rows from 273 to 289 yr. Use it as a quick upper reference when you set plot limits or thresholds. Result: 311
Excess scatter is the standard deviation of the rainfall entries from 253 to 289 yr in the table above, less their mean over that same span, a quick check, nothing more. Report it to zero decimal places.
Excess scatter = -281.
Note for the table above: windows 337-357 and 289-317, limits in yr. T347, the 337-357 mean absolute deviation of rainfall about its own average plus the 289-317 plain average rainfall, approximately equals 312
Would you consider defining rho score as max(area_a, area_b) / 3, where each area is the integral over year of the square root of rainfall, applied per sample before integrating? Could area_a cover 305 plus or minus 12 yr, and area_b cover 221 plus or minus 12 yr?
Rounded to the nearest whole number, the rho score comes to 139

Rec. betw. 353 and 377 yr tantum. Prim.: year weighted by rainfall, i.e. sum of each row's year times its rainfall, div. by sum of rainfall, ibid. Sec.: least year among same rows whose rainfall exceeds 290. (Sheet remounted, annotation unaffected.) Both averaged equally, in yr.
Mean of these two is 360.0 yr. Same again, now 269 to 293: 276.0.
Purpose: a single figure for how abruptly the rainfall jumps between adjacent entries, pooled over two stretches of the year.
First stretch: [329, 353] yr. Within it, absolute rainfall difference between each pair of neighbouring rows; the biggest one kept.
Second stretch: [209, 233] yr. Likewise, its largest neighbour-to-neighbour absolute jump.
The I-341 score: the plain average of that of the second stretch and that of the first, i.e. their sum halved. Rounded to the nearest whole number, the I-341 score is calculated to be 25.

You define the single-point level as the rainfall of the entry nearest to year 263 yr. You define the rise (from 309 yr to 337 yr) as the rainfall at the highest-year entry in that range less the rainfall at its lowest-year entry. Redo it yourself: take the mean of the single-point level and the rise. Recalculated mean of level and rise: 148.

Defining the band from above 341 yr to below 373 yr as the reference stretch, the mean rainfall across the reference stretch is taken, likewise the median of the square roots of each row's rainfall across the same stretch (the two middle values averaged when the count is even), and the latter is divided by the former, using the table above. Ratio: 0.0547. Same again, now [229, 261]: 0.0601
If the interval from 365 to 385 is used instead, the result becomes 0.0547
